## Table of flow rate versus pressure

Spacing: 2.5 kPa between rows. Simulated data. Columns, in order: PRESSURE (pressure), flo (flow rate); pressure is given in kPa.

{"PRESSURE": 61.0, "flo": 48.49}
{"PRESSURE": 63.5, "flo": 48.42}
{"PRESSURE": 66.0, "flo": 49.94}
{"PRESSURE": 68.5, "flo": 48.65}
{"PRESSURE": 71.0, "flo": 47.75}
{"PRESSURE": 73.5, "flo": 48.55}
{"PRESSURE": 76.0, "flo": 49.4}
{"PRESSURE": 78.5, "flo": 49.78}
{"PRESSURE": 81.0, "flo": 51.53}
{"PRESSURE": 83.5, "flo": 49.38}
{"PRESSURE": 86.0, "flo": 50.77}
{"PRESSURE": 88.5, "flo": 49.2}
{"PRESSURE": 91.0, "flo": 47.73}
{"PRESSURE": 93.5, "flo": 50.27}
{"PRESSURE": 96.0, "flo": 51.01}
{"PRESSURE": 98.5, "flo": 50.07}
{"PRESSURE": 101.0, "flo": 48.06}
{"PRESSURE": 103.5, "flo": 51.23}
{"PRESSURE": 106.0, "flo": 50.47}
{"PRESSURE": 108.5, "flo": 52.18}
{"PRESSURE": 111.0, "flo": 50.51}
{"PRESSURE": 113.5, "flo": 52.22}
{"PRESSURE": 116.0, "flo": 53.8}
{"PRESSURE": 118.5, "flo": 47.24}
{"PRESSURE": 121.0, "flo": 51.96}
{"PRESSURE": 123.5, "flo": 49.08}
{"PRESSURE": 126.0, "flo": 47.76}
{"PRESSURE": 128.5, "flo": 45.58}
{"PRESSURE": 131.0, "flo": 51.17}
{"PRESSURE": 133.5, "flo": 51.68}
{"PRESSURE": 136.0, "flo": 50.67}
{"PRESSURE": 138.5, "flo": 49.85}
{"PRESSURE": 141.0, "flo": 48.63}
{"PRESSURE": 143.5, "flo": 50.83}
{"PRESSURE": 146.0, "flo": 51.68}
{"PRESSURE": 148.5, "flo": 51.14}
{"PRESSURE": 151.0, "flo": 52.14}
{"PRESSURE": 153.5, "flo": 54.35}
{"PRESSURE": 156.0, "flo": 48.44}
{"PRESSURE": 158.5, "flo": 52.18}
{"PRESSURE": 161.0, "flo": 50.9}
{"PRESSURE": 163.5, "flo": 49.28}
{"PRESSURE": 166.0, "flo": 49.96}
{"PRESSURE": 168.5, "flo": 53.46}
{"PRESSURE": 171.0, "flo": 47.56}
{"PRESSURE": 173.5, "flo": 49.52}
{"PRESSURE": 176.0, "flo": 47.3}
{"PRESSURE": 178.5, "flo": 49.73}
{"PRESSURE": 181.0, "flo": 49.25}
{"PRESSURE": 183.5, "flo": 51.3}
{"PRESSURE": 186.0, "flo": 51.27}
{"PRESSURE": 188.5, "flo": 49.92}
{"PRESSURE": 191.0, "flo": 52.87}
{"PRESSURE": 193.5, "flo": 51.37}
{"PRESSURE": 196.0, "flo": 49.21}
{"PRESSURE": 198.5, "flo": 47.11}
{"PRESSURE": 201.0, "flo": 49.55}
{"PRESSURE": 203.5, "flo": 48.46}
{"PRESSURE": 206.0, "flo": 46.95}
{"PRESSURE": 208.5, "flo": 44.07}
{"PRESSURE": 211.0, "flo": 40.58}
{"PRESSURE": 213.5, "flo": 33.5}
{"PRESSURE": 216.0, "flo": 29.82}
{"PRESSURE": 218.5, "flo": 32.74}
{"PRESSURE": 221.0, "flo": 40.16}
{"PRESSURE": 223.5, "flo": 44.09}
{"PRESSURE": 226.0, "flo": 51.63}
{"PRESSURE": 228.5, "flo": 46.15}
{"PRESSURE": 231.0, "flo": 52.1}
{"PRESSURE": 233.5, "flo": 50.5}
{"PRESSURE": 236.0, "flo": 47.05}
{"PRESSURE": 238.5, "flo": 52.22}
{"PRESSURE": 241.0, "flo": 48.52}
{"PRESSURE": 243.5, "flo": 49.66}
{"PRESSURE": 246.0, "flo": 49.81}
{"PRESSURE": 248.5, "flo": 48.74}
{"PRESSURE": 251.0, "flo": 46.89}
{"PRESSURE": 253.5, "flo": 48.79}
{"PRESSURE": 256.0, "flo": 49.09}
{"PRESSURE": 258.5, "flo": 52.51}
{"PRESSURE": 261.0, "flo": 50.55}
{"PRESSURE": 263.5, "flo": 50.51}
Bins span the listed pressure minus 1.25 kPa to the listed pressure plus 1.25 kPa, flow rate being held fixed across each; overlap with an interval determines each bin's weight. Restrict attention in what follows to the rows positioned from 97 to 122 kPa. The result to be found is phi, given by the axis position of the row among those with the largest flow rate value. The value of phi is 116.0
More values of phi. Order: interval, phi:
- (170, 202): 191.0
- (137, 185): 153.5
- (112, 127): 116.0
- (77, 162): 153.5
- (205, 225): 206.0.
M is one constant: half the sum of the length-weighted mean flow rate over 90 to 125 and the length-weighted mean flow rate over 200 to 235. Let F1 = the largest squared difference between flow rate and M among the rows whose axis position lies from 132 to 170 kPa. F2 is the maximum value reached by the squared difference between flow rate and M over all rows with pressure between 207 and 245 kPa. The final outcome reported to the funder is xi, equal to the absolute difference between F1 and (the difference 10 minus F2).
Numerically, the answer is 339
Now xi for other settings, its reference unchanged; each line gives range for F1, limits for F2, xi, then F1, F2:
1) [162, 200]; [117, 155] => 86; 42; 54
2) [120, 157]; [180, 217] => 339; 54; 295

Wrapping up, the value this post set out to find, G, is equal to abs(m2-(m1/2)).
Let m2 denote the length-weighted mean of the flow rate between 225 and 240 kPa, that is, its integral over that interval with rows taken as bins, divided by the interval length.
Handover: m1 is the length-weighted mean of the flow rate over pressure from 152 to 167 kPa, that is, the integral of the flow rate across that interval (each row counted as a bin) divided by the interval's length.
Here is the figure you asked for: 24.4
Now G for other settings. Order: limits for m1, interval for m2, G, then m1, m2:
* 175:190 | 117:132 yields 23.9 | 49.9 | 48.8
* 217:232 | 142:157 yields 29.4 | 44.1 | 51.4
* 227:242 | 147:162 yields 26.8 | 49.5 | 51.5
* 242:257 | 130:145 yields 26.1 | 48.8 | 50.5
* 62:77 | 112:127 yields 26.0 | 48.8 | 50.4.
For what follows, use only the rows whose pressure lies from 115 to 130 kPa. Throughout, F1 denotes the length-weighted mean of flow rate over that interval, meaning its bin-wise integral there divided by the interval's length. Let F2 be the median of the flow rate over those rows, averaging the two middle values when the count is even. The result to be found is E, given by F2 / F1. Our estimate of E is 0.98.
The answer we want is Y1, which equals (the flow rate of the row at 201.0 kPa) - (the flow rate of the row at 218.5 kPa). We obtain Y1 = 17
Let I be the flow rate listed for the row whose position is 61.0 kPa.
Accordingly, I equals 48.49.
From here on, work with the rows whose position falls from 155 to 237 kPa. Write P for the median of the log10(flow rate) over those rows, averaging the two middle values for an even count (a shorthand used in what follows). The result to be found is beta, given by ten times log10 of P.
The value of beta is 2.29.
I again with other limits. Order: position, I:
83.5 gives 49.38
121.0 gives 51.96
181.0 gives 49.25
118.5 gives 47.24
